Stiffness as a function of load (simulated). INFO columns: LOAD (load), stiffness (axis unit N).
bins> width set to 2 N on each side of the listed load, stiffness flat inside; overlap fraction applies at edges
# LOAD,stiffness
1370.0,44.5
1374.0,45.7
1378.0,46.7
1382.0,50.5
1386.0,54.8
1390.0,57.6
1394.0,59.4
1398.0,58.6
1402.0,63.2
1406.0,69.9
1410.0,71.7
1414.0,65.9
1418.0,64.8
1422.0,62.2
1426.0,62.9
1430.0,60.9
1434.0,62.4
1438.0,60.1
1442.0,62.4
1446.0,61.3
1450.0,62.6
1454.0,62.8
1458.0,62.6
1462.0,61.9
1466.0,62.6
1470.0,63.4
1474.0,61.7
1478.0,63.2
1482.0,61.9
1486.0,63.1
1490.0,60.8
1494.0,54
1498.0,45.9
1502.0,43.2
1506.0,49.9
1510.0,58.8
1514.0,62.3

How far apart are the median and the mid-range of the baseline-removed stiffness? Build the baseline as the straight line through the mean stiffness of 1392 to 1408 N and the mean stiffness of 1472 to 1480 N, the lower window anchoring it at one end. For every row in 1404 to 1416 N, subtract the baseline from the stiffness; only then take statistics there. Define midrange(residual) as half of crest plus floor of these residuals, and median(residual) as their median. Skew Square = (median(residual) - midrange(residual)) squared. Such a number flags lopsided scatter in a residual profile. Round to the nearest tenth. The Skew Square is 1.2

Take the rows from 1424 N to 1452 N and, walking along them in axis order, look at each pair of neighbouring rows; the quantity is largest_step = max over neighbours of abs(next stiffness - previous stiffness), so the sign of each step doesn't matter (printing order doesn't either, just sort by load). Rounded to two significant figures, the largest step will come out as 2.3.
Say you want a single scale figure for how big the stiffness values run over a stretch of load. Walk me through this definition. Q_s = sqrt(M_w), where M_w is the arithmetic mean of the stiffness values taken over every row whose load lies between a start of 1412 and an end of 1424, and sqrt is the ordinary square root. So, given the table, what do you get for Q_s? 8.02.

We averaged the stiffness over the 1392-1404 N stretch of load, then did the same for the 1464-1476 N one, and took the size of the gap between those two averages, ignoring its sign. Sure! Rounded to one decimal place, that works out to 2.2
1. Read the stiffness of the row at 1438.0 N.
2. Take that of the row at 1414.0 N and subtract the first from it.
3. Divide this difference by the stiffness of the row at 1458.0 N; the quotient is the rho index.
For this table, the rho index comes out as 0.09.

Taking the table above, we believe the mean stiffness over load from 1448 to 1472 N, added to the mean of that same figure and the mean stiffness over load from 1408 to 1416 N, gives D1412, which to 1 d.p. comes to 128.4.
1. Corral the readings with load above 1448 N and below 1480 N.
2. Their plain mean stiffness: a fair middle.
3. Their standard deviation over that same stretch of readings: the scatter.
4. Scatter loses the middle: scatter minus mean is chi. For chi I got -62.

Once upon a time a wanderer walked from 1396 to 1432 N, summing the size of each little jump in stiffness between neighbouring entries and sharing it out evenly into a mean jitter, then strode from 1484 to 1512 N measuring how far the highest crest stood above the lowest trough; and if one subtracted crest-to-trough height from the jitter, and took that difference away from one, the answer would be 17.7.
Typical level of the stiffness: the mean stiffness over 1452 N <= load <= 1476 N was 62.5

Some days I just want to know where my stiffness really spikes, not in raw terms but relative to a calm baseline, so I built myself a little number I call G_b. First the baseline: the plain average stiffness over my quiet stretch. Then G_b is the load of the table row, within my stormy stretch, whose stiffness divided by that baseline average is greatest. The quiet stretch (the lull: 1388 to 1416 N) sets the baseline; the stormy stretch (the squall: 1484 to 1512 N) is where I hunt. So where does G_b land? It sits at 1486.0 N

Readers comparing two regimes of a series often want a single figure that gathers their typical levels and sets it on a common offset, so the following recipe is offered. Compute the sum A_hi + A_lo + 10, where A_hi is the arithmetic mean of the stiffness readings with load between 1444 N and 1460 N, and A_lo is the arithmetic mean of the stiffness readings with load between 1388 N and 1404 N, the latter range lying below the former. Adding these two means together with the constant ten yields 132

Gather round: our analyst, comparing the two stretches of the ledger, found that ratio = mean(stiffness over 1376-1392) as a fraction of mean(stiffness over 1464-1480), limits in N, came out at 0.84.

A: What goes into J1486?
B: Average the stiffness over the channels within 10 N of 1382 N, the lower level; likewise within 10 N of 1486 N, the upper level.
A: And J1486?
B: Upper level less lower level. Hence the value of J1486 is 9.5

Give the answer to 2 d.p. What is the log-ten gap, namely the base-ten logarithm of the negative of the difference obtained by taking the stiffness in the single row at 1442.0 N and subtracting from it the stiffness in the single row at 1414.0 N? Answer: 0.54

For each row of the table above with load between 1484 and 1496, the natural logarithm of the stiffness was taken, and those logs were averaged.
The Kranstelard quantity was 4.08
